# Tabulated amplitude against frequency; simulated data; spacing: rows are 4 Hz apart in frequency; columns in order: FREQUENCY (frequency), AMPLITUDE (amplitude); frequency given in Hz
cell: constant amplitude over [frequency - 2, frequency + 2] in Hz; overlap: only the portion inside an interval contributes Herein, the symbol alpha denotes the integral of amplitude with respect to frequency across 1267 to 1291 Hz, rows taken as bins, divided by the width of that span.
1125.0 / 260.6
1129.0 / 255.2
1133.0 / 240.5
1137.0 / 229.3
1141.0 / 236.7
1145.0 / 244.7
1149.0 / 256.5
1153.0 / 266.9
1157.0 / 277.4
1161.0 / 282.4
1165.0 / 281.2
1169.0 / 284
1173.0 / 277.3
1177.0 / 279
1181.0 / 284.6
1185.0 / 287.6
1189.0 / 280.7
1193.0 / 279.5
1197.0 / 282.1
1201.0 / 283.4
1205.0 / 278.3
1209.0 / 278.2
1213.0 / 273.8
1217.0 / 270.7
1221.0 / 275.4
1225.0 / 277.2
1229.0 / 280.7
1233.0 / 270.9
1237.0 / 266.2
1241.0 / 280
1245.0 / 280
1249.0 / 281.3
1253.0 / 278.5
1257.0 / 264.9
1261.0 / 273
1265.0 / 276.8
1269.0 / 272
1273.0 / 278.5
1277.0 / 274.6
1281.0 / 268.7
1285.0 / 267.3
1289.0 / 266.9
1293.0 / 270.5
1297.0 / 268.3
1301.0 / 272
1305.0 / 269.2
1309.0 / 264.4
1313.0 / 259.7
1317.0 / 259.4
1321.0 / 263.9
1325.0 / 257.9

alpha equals 271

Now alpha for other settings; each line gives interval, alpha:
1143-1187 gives 275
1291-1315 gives 267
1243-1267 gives 276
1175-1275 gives 277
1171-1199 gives 282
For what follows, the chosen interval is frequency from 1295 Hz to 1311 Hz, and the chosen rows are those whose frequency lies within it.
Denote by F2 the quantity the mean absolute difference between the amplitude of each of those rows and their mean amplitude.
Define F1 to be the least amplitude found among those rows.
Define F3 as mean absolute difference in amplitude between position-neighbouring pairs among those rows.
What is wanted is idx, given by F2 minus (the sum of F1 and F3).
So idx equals -266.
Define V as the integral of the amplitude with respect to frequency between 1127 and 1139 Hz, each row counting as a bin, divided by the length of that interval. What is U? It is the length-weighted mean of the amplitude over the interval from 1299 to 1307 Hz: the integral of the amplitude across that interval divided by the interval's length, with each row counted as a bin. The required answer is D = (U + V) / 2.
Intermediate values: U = 271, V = 242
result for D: 256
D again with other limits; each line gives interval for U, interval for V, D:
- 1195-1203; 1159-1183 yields 282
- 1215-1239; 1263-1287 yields 273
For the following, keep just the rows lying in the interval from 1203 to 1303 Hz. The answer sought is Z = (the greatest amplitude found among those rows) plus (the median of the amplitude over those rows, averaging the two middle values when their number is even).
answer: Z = 555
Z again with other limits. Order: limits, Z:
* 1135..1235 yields 566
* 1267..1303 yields 549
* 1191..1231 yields 562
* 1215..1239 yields 554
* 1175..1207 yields 569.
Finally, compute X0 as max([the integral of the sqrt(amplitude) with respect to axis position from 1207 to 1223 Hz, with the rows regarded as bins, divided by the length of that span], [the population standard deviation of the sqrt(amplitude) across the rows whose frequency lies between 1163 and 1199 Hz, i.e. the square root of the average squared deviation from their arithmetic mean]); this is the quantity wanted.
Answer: 16.57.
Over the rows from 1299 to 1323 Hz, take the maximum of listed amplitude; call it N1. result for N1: 272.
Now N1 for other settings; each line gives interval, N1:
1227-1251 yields 281.3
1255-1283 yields 278.5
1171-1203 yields 287.6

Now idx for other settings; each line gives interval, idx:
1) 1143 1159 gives -245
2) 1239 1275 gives -266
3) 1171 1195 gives -278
